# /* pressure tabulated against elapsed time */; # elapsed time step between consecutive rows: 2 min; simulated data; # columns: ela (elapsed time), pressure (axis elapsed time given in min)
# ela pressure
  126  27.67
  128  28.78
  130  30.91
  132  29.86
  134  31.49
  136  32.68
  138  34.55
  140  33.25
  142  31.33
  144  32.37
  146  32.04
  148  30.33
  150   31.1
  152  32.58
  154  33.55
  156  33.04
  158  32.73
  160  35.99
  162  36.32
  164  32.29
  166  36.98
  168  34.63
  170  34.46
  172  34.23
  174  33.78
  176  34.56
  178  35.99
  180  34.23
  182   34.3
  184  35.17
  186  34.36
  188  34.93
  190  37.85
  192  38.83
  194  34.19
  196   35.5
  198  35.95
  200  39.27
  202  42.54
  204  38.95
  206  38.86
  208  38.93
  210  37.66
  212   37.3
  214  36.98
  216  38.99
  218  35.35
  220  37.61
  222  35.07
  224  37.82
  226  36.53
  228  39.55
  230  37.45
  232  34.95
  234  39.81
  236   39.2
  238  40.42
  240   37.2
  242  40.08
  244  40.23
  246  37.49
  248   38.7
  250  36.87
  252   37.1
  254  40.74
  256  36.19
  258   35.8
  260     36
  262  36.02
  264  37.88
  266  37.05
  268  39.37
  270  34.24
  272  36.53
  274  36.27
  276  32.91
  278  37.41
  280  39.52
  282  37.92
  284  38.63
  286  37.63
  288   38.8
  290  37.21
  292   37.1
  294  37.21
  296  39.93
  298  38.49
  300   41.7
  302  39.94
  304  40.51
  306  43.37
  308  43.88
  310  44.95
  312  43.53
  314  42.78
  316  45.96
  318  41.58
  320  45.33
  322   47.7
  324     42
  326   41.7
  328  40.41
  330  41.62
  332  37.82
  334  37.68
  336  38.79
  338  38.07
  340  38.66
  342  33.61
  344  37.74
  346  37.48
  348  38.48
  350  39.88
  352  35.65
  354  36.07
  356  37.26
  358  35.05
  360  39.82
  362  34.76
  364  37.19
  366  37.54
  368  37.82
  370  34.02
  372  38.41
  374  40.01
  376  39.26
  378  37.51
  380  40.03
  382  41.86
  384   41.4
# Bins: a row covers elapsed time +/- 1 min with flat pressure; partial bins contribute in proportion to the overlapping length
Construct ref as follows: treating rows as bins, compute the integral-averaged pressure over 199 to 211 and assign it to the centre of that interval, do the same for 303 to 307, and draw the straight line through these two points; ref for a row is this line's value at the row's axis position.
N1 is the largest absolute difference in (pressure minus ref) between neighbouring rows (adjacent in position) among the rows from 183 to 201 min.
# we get 4.7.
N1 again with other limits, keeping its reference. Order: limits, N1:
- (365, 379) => 4.3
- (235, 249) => 3.3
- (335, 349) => 5.1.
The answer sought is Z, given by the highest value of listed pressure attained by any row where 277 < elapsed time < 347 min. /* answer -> 47.7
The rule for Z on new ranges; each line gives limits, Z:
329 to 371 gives 41.62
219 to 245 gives 40.42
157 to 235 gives 42.54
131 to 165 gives 36.32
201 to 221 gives 42.54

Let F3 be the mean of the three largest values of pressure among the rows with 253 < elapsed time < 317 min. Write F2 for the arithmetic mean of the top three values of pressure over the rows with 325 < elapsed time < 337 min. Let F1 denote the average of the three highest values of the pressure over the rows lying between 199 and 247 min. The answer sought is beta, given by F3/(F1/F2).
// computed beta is 45.1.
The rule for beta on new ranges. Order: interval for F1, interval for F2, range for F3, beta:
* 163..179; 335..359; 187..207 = 43.9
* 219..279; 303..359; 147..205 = 46.1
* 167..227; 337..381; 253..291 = 39.6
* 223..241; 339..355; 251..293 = 39.0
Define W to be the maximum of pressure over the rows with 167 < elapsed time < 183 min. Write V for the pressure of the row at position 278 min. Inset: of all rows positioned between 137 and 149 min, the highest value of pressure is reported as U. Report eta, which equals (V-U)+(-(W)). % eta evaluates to -33.1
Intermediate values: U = 34.55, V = 37.41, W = 35.99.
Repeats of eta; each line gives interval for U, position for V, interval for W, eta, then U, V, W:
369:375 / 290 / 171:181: -38.8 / 40.01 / 37.21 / 35.99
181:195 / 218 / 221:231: -43.0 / 38.83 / 35.35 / 39.55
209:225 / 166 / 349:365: -41.9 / 38.99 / 36.98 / 39.88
